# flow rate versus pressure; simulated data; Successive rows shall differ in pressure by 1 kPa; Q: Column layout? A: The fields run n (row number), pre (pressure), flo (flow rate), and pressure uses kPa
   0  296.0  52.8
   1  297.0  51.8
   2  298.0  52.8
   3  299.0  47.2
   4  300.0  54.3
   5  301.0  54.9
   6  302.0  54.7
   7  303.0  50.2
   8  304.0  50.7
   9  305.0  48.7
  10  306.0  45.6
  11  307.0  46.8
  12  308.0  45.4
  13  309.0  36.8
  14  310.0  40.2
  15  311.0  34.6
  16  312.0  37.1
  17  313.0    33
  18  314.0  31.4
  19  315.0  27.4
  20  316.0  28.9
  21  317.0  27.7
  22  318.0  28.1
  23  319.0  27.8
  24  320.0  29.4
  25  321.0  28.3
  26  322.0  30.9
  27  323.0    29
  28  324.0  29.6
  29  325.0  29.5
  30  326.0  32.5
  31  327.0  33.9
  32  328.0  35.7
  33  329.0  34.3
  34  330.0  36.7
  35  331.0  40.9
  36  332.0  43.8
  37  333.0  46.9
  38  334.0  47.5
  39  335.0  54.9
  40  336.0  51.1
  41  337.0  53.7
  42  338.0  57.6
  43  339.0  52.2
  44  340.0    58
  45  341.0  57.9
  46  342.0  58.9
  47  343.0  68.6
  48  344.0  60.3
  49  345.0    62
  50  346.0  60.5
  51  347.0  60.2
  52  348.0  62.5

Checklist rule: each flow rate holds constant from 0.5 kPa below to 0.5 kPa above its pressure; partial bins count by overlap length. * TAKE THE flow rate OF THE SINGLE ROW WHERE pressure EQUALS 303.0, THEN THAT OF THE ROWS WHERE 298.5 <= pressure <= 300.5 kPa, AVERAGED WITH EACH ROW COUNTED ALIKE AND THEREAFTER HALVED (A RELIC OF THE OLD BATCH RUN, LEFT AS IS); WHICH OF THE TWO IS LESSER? 25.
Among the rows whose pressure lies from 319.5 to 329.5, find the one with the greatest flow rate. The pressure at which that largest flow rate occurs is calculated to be 328.0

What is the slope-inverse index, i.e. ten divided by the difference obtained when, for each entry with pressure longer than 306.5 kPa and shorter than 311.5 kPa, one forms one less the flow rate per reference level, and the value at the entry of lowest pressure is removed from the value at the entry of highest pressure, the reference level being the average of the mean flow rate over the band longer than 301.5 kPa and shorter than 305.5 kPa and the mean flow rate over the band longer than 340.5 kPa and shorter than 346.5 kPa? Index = 46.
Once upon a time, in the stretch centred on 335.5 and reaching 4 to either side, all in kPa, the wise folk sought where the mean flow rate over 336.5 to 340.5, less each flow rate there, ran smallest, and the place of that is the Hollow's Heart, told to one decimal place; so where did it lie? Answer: 338.0 kPa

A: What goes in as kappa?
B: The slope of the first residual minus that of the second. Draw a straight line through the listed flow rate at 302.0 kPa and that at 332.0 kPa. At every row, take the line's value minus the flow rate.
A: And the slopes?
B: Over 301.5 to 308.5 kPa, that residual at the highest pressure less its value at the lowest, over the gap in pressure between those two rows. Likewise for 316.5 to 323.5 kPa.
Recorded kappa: 1.77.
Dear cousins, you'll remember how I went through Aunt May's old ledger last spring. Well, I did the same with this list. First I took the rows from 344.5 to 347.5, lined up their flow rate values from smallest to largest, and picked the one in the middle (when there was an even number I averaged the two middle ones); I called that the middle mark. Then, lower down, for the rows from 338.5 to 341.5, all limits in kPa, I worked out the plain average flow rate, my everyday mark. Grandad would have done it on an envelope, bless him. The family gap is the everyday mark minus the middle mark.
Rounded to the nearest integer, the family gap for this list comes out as -4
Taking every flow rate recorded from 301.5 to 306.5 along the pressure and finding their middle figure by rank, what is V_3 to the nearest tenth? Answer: 50.2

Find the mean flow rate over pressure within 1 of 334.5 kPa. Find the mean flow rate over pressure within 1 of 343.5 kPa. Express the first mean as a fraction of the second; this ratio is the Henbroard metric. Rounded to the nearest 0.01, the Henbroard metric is 0.79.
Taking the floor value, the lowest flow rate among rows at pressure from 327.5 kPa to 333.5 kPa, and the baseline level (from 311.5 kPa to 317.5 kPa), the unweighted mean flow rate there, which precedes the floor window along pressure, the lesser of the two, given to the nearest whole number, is 31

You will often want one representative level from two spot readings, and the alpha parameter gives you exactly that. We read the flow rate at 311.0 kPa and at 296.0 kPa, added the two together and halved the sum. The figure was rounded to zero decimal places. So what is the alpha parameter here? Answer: 44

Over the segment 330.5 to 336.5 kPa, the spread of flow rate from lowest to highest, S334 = 14.0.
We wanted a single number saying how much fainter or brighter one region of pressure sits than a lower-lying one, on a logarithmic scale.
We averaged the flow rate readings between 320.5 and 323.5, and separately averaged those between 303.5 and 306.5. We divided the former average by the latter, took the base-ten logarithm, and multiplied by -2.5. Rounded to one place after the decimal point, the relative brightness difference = 0.5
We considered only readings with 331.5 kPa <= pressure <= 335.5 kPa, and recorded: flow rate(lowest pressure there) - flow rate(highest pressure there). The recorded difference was -11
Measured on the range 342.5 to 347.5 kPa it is 8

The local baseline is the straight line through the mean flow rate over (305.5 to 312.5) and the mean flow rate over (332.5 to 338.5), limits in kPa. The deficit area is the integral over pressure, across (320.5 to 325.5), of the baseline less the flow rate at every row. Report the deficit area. 86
